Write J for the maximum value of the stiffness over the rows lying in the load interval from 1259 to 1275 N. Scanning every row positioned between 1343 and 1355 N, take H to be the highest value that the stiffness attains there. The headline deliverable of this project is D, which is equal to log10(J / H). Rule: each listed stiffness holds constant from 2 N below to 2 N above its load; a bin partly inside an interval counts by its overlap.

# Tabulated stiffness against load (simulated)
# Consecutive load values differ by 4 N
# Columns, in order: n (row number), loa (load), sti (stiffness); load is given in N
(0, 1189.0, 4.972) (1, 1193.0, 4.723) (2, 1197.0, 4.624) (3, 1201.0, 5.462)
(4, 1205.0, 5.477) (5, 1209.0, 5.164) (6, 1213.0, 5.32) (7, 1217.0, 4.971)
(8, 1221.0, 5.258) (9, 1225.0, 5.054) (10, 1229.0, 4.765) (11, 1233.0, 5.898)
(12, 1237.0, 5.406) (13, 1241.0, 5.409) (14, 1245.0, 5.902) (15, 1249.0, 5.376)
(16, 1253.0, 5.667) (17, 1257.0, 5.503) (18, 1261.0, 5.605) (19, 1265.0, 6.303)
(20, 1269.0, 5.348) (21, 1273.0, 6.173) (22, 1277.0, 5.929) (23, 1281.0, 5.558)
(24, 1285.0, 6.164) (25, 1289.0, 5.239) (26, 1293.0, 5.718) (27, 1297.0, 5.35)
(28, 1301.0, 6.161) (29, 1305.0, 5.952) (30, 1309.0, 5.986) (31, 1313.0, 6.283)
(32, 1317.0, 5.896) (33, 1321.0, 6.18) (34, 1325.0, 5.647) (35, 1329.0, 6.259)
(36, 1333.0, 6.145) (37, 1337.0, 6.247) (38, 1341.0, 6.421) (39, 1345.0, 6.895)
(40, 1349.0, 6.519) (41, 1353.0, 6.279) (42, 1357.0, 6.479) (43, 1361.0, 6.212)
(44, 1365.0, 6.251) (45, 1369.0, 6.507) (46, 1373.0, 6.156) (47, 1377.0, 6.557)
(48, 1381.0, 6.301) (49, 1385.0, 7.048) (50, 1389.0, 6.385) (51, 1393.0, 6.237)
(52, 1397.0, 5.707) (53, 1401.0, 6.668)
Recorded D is -0.04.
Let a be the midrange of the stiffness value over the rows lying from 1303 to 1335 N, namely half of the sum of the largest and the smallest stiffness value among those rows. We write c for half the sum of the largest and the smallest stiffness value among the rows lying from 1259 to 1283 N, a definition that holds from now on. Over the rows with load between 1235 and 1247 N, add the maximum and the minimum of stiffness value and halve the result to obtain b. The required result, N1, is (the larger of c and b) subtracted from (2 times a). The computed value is 6.1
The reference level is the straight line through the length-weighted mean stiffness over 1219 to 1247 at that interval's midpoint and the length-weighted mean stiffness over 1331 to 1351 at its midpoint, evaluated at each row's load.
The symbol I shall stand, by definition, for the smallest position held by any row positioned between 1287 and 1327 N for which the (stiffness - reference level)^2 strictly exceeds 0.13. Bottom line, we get 1289.0 N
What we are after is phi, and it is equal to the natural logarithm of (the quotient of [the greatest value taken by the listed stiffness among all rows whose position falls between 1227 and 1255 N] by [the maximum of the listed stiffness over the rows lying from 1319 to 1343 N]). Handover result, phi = -0.08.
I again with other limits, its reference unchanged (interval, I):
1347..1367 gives 1361.0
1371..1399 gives 1373.0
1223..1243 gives 1229.0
